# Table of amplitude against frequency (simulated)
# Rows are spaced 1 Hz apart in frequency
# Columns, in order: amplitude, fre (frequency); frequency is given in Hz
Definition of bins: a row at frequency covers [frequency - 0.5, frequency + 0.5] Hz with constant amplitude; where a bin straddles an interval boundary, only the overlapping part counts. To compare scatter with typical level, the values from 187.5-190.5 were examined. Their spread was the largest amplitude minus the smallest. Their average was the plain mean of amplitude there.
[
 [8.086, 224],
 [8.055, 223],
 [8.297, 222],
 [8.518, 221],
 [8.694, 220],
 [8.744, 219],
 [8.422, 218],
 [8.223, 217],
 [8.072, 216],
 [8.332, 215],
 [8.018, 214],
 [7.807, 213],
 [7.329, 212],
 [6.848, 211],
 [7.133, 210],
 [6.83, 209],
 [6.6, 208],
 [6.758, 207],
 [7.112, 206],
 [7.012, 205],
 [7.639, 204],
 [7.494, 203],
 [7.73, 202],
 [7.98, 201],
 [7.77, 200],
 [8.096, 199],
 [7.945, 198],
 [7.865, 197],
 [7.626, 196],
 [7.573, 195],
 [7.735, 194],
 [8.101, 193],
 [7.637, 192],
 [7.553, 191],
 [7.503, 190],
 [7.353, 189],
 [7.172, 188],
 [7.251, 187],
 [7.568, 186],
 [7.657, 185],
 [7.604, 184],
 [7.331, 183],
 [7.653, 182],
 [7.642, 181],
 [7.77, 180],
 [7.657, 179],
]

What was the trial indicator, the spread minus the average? -7.01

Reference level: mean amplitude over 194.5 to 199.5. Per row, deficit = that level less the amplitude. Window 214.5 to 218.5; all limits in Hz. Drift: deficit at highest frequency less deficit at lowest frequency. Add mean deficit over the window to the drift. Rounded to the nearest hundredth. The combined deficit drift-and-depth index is -0.53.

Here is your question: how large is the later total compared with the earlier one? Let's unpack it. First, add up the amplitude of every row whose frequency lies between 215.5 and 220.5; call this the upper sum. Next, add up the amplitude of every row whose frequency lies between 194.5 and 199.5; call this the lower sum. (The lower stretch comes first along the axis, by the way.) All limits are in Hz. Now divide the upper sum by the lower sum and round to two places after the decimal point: 1.08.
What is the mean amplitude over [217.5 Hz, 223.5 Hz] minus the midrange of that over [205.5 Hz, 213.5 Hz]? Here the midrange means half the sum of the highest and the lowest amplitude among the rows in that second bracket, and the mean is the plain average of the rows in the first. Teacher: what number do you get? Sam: 1.3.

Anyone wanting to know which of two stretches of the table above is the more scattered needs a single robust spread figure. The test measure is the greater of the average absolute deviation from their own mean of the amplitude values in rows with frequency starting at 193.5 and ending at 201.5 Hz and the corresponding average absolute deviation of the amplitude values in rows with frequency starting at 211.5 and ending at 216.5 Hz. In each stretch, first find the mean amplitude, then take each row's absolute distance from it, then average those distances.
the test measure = 0.275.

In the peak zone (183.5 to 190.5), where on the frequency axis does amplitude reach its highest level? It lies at 185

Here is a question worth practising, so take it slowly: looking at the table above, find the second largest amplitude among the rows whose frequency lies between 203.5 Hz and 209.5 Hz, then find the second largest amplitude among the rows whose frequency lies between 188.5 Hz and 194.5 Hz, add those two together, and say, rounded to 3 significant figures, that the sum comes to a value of 14.8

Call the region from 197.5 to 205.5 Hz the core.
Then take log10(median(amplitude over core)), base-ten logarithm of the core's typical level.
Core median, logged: 0.889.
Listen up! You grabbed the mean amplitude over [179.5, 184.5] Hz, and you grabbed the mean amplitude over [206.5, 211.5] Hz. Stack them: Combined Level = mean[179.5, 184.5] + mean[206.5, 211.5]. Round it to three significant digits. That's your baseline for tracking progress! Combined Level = 14.4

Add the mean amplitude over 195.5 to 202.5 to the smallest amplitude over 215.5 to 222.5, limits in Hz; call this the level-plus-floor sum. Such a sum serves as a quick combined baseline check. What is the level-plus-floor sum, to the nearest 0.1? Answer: 15.9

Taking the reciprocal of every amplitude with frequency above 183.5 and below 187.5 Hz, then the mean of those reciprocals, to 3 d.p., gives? 0.133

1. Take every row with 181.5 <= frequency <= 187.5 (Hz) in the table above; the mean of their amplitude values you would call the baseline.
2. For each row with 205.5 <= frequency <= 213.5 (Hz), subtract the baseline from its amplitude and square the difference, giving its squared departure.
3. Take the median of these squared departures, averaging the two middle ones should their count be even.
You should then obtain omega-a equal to 0.30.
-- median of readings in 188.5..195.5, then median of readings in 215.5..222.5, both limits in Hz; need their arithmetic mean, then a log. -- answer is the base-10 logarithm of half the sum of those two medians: 0.903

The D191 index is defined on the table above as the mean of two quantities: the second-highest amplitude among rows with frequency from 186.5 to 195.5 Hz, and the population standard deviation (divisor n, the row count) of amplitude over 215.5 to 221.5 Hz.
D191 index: 3.99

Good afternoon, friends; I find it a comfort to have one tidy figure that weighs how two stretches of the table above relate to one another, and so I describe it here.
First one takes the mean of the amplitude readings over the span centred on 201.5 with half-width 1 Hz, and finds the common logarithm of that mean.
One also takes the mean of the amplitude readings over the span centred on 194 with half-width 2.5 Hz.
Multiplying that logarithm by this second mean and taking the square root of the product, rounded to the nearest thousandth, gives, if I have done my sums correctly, 2.631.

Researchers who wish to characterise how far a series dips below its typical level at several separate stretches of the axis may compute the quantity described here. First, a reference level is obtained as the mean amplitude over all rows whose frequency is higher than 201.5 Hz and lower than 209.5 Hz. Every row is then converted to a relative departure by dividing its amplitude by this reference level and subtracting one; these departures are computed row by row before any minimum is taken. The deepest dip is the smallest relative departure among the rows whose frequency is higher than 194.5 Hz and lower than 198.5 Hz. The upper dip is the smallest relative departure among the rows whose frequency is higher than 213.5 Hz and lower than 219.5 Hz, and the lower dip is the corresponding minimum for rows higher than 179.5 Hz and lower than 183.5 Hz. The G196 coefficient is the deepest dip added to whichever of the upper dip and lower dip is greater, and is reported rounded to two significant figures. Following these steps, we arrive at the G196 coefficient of 0.18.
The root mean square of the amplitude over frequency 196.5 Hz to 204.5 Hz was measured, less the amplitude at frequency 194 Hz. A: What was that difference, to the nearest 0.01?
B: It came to 0.08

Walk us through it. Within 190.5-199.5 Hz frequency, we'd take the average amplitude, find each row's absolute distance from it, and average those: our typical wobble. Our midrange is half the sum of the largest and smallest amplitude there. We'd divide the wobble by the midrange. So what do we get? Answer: 0.0238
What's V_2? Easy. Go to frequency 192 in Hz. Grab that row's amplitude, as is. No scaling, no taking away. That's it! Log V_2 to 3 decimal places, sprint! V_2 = 7.637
